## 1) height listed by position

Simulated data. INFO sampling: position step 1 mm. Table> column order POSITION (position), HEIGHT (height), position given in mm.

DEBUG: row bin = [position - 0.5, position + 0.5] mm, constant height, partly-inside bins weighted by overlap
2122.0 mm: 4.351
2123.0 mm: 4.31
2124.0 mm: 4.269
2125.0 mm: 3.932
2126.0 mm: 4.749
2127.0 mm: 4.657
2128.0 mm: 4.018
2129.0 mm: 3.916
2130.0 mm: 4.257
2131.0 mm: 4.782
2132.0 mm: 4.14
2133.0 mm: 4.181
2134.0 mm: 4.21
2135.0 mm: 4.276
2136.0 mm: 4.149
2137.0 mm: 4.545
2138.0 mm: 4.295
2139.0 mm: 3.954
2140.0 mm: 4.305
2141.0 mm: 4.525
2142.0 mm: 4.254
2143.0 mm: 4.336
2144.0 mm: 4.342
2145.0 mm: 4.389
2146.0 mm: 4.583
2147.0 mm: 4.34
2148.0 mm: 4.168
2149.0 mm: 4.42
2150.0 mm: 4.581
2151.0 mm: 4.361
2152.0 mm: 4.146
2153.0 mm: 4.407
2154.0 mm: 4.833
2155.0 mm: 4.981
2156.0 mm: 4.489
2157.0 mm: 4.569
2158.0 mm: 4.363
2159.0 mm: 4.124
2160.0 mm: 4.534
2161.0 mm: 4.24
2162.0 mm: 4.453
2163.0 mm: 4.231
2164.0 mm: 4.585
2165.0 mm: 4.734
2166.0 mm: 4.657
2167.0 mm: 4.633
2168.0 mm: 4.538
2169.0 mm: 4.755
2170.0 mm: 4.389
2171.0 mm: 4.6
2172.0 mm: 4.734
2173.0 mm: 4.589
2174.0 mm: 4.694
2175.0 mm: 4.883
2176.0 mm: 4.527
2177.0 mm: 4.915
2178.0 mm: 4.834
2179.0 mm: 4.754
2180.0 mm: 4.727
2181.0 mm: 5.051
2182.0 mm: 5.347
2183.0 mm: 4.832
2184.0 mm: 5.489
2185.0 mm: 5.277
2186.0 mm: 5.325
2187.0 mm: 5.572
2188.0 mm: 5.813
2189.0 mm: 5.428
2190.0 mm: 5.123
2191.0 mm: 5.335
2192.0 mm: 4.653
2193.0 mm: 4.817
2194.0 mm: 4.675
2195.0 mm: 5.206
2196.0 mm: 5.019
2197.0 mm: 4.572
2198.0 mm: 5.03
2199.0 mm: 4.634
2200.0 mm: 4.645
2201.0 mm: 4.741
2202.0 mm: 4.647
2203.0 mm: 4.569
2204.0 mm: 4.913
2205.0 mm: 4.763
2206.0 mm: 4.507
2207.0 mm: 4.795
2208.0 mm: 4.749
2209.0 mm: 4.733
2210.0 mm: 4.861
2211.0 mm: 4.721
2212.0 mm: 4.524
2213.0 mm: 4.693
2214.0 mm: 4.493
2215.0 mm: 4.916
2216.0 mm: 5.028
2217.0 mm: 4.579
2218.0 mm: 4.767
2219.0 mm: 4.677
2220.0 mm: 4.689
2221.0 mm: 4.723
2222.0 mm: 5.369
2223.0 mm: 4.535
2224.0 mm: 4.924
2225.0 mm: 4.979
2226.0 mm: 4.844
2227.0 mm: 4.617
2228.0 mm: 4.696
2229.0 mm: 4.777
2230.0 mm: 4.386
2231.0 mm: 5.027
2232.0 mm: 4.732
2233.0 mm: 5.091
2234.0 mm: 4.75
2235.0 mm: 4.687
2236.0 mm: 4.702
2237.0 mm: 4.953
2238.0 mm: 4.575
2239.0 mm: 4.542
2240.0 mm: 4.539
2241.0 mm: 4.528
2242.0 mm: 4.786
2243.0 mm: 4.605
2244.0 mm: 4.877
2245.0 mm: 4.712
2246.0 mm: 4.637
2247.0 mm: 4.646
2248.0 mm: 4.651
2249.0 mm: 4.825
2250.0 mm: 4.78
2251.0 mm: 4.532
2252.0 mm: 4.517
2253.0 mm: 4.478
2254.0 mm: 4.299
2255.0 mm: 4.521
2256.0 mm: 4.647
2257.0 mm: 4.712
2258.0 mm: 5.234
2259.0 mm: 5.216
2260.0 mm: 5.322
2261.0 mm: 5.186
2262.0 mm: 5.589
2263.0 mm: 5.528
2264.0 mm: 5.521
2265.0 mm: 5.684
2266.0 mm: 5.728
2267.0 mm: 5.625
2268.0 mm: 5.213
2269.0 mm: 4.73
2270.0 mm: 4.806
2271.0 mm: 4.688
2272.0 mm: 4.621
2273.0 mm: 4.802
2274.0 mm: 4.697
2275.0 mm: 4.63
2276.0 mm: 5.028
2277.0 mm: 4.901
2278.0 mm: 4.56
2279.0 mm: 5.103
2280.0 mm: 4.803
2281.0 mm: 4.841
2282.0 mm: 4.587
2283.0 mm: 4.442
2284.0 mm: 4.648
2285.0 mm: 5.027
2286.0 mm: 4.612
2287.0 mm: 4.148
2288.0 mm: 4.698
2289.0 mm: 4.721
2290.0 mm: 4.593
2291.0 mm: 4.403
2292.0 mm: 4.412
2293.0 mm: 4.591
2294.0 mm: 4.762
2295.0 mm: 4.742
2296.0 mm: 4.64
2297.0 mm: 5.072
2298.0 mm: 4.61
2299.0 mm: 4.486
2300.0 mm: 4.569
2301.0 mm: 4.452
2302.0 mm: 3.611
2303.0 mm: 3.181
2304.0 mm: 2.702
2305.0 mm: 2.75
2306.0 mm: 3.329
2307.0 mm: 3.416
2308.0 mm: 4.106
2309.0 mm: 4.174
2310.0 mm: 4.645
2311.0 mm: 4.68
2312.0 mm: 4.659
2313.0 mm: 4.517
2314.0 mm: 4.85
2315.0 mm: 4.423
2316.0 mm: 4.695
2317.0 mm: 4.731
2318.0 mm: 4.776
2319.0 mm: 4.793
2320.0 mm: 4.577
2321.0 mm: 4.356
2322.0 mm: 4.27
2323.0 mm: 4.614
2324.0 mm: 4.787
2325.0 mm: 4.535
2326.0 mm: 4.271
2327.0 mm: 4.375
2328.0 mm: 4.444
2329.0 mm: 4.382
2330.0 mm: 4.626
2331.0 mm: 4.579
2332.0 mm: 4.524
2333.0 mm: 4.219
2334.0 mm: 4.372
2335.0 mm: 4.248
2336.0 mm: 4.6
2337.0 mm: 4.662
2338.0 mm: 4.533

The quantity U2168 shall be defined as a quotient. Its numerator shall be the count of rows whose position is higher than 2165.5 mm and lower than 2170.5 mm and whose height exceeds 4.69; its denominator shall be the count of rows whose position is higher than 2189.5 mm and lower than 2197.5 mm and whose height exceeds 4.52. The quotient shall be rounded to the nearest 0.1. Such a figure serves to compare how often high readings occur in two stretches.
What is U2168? 0.1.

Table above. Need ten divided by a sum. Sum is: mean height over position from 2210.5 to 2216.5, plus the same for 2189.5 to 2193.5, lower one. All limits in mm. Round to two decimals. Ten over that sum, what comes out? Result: 1.03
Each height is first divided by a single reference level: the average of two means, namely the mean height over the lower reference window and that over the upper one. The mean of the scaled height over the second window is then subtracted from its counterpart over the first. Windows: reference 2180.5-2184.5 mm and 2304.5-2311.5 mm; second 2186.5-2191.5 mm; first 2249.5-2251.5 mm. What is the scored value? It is -0.18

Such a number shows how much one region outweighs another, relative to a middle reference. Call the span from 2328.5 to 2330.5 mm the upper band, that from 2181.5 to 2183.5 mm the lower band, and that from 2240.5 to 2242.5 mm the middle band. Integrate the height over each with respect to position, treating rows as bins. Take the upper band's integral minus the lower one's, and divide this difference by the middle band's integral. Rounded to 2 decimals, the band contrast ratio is -0.13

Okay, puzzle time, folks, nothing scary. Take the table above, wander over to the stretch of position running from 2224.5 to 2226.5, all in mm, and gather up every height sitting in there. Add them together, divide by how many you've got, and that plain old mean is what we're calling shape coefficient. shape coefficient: 4.91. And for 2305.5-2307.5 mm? 3.37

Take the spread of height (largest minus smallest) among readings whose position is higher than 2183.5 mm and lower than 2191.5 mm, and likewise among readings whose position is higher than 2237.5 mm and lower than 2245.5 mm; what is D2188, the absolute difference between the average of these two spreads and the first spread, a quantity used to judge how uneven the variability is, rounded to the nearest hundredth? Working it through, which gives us 0.17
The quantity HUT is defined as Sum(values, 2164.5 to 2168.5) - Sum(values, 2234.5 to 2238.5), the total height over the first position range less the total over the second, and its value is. -0.355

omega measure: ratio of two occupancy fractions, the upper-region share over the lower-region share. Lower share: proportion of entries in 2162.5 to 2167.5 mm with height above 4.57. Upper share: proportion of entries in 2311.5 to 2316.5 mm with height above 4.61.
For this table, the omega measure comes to 0.75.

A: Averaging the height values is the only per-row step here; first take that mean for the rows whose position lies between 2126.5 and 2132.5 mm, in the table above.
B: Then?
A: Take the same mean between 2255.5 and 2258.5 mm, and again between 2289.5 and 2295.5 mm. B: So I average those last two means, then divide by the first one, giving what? 1.10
